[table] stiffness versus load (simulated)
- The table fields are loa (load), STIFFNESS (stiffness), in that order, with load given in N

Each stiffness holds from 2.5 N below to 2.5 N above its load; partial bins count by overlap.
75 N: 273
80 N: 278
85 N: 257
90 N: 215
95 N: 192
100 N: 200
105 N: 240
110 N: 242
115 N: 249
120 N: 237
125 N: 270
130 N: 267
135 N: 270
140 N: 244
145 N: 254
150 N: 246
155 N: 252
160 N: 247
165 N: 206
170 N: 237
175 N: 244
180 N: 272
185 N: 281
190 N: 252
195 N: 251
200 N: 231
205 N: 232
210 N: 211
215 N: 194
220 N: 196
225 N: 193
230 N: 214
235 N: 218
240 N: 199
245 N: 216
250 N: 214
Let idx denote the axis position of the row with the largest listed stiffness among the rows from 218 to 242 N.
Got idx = 235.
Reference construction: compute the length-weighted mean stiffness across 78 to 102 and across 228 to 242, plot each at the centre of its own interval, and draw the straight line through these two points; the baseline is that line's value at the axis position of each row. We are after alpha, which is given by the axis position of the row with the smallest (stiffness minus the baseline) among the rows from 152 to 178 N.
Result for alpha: 165 N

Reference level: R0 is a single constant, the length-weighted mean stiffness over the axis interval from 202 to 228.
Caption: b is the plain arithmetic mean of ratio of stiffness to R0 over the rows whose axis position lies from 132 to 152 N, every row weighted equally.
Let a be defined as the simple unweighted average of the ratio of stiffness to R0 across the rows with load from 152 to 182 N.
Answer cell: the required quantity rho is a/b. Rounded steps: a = 1.18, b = 1.23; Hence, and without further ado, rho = 0.96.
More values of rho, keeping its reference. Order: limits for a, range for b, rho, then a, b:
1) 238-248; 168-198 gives 0.81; 1.01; 1.24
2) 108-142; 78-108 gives 1.10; 1.23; 1.12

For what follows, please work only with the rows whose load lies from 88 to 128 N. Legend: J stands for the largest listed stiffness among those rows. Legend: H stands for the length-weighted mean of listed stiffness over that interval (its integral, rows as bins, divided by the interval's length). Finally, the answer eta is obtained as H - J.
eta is -39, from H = 231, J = 270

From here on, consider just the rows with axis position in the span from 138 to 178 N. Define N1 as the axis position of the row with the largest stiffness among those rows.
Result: 145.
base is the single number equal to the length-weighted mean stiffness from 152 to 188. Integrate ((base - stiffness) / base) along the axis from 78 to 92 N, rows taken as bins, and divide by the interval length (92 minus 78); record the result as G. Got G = -0.007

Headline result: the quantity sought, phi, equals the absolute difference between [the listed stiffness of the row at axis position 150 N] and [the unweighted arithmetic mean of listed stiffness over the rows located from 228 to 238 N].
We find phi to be 30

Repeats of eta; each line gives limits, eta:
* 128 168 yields -22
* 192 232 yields -35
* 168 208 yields -31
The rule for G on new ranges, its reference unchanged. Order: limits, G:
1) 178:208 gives -0.015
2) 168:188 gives -0.042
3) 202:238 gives 0.161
